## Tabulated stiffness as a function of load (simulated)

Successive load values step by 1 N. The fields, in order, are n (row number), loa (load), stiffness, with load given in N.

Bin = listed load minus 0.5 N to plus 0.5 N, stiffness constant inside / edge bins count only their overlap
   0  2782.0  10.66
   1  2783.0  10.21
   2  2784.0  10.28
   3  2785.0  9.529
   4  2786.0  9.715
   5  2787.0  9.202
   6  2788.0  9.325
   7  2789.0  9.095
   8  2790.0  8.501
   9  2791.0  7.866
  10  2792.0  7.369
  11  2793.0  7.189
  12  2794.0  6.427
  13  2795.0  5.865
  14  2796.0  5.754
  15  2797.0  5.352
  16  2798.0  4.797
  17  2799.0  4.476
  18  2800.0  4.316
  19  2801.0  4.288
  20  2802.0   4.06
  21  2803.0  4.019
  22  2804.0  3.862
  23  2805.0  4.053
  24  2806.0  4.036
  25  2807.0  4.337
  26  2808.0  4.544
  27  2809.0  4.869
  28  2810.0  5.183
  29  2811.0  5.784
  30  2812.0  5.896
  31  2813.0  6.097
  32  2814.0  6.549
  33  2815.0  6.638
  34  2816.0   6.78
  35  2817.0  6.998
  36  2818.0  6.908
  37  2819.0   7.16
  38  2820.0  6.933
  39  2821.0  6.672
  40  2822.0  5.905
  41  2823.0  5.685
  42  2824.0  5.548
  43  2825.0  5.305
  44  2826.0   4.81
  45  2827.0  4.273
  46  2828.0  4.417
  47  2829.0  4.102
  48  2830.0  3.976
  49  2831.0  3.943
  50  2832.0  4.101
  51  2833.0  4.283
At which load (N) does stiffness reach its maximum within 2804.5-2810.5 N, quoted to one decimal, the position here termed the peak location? 2810.0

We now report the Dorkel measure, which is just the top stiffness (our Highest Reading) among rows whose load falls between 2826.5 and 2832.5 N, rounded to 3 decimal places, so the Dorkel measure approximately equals 4.417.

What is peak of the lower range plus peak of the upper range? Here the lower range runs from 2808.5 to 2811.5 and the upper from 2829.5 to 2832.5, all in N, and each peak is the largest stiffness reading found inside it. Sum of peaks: 9.9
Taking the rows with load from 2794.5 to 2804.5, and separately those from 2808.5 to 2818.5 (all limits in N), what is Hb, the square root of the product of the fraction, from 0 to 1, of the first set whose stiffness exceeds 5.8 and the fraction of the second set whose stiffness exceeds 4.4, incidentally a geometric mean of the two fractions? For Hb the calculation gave 0.3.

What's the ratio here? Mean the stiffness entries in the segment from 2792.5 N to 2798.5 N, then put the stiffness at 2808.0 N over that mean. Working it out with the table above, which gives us 0.77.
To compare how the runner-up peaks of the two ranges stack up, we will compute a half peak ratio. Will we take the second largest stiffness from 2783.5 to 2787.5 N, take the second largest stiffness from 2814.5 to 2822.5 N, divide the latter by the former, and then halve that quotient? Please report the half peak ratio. 0.36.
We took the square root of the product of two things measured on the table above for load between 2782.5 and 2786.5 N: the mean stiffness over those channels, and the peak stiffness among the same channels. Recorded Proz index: 10.1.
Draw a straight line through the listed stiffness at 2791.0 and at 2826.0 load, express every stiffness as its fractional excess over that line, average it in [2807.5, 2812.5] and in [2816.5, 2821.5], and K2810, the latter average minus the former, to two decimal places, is 0.43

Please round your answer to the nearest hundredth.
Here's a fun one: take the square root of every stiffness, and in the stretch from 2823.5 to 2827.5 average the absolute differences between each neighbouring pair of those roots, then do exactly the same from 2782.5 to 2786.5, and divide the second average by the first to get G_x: 0.56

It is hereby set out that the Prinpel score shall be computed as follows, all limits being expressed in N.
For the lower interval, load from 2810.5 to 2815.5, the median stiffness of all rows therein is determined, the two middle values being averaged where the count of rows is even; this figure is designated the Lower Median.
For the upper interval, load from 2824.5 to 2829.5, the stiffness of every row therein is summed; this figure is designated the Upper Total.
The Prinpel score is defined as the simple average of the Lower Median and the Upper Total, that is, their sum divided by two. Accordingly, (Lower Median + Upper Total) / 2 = 15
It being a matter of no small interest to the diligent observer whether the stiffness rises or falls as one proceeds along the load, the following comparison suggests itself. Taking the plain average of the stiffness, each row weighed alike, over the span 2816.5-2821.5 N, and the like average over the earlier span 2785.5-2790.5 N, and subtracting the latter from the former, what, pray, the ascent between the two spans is -2.2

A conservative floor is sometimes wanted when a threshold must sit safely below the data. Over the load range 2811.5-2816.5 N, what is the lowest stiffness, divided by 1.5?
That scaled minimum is 3.9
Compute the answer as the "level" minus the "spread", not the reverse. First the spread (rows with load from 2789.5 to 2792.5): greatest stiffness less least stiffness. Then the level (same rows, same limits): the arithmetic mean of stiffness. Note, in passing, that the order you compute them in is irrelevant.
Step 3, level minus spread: 6.8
